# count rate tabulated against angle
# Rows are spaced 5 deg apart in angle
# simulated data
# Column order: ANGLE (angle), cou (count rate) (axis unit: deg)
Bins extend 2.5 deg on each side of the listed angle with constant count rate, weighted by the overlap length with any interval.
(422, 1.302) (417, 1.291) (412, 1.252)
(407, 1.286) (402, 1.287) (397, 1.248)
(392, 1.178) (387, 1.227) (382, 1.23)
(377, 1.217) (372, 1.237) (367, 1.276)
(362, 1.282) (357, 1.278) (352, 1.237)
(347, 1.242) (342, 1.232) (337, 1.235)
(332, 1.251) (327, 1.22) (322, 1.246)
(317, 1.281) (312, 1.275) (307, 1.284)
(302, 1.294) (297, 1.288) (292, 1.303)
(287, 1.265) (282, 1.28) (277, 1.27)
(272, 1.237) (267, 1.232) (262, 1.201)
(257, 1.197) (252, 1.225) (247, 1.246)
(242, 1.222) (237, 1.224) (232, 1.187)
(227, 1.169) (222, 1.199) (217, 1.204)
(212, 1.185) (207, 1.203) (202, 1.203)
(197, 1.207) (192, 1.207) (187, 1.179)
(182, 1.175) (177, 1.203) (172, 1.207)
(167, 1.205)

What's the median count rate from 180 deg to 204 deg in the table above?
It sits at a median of 1.20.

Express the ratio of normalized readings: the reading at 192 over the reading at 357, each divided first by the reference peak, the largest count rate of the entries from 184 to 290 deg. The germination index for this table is 0.94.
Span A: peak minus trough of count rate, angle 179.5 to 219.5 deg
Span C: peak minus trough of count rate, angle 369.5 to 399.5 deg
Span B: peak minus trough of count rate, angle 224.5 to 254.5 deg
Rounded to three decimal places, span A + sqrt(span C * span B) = 0.105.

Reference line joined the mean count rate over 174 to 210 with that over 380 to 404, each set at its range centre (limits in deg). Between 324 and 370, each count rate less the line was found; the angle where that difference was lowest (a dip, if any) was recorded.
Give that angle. 327 deg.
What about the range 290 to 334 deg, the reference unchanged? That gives 327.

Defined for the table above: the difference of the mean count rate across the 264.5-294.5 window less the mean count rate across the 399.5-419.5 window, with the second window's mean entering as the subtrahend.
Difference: -0.01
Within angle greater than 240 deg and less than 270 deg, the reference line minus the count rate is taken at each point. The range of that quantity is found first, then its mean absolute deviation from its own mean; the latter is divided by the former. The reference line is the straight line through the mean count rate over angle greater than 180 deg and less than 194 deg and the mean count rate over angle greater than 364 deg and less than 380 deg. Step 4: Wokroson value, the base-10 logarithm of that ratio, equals -0.530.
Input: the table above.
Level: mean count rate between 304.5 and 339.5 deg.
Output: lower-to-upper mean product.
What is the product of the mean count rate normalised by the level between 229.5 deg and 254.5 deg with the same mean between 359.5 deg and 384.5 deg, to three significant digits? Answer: 0.966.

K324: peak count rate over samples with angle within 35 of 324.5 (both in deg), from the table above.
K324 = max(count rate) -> 1.303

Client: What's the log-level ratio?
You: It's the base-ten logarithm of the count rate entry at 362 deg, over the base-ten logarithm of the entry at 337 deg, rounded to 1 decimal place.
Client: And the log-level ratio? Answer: 1.2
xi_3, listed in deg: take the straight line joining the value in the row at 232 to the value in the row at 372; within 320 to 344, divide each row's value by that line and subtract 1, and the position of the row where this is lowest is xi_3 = 327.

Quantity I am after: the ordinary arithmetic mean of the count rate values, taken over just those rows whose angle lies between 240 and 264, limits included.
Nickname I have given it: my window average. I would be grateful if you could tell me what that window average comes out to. 1.22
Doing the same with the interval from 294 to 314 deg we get 1.29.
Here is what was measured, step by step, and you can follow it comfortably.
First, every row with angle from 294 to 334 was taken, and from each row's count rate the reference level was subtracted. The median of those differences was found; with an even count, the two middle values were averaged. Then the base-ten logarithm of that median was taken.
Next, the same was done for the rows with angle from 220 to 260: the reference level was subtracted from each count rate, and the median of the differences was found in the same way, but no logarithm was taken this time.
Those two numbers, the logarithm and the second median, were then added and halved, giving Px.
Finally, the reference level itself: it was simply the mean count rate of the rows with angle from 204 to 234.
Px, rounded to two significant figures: -0.52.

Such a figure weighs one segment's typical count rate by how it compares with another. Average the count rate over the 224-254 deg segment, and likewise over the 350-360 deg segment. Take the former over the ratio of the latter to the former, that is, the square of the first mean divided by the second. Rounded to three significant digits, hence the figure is 1.17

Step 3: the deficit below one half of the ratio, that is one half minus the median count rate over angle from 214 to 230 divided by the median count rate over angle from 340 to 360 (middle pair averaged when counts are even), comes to -0.467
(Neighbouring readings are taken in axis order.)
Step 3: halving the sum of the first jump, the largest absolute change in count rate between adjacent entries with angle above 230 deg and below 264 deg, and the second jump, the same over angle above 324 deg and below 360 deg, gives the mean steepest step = 0.039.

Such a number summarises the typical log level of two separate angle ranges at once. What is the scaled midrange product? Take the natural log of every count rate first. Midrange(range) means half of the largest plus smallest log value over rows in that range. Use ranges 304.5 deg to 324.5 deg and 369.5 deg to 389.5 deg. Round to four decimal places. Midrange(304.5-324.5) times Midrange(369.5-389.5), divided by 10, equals 0.0048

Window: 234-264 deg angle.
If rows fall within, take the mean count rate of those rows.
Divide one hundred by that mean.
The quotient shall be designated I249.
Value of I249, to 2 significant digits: 82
